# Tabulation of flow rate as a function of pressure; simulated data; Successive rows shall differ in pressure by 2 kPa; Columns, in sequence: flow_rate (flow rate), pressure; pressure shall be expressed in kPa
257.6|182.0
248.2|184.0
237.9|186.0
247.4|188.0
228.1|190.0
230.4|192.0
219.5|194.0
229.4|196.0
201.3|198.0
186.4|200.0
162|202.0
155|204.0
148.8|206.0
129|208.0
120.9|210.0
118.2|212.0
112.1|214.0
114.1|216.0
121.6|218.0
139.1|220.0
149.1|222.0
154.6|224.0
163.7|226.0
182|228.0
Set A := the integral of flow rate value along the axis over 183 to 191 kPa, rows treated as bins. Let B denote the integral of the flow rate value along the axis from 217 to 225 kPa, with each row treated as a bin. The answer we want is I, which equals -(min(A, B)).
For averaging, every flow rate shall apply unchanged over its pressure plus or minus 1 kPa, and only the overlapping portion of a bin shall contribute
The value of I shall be -1129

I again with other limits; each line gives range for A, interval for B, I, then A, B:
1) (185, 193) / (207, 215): -960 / 1888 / 960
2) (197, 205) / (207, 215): -960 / 1409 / 960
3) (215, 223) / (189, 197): -1048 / 1048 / 1815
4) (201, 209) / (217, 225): -1129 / 1190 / 1129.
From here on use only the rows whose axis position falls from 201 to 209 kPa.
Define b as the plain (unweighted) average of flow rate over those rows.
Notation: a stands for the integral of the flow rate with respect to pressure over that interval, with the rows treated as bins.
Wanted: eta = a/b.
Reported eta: 8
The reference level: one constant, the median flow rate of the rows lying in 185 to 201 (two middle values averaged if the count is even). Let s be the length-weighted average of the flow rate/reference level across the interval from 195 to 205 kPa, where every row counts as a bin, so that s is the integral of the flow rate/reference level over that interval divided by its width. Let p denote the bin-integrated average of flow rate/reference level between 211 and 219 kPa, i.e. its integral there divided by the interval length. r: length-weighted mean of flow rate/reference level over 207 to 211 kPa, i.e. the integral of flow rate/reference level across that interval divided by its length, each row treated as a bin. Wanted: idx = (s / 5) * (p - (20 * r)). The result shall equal -1.70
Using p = 0.51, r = 0.55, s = 0.8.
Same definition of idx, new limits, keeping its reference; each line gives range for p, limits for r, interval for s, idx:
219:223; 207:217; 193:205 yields -1.64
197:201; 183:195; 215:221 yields -2.15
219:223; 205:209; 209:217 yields -1.17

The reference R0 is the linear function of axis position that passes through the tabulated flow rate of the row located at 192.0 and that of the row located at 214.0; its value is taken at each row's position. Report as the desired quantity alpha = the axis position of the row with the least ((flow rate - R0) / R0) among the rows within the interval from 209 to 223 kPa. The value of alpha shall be 210.0 kPa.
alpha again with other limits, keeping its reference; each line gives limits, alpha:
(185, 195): 186.0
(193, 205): 202.0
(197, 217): 208.0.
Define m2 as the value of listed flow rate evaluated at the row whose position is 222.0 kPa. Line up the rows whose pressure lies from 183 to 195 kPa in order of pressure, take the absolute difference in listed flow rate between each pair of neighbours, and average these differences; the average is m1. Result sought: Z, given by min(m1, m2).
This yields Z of 10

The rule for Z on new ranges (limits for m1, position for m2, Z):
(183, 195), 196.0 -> 10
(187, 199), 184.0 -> 14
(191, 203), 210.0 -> 18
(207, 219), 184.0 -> 5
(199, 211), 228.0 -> 13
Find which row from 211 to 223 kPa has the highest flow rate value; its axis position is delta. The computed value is 222.0 kPa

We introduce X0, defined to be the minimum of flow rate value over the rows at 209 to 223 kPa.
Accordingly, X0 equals 112.1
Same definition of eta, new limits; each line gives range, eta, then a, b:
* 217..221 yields 4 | 521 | 130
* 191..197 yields 6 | 1359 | 226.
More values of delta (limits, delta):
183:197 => 184.0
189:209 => 192.0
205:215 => 206.0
